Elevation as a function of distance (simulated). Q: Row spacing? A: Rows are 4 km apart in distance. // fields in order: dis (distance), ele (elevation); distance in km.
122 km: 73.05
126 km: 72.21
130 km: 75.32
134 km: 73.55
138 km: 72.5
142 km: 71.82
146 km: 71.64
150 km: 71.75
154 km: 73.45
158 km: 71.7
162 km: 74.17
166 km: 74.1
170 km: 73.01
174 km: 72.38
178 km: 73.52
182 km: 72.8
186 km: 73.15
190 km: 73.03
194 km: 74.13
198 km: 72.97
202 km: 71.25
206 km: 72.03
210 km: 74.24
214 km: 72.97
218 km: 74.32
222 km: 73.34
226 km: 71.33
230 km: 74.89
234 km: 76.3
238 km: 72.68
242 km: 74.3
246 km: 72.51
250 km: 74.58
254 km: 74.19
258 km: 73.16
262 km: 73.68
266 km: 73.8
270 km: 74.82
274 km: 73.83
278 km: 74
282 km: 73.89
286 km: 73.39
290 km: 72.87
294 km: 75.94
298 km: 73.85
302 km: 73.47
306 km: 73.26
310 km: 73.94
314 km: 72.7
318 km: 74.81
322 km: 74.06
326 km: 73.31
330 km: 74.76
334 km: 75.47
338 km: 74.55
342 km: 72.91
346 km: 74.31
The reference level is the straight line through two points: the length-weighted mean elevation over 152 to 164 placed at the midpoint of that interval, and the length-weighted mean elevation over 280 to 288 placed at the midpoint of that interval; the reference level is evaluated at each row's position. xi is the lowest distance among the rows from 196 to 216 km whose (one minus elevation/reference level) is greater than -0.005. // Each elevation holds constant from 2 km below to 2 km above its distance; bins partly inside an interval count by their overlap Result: 198 km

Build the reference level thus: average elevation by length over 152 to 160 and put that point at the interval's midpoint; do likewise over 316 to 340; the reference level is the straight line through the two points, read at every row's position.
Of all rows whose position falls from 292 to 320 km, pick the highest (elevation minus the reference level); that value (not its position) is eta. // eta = 1.8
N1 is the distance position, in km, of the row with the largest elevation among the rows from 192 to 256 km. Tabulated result 234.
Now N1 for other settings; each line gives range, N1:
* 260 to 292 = 270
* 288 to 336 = 294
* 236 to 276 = 270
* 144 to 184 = 162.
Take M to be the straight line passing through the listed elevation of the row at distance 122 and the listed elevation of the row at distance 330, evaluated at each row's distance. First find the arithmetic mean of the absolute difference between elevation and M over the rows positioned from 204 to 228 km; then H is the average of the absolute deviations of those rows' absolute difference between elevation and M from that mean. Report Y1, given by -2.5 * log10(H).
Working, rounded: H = 0.70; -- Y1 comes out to 0.39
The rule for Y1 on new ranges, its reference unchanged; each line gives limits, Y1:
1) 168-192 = 1.47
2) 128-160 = 0.56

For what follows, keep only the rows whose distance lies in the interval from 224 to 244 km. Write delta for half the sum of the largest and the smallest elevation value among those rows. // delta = 73.8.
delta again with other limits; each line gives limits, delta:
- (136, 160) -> 72.5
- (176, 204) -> 72.7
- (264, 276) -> 74.3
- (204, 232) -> 73.1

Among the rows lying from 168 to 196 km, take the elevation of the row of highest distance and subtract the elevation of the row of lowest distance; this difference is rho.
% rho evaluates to 1.1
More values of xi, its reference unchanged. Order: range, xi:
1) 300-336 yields 302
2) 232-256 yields 238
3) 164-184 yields 170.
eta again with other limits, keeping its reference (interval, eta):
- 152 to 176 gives 1.5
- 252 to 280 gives 1.0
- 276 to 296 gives 1.8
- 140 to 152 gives -0.6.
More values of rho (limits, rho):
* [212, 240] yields -0.3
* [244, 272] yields 2.3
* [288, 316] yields -0.2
